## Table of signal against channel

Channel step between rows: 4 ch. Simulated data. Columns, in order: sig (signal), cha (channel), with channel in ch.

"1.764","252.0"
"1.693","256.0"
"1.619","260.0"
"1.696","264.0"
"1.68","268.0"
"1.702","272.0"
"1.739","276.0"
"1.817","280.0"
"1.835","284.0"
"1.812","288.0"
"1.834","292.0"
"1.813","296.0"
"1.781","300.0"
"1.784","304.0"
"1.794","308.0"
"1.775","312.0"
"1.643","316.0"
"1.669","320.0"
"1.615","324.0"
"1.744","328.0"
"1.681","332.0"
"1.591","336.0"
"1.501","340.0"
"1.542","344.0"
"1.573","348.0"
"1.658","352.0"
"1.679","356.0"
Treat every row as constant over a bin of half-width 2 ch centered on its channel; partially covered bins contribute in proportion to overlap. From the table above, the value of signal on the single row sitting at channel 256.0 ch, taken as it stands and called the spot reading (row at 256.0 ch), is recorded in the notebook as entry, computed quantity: 1.693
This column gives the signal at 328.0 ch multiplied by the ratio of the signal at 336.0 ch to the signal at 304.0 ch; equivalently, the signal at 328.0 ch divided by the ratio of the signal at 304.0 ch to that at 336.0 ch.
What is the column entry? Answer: 1.56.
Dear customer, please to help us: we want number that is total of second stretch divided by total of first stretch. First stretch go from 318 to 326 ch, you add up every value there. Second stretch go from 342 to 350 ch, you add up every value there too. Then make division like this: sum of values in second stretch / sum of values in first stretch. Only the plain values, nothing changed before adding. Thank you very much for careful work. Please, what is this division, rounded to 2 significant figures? 0.95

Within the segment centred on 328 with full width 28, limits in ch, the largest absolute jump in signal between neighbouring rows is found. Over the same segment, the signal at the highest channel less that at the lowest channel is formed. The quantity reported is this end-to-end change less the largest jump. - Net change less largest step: -0.27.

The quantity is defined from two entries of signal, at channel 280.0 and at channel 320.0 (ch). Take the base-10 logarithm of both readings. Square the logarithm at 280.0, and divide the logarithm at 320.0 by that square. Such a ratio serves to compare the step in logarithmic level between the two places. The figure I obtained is 3.3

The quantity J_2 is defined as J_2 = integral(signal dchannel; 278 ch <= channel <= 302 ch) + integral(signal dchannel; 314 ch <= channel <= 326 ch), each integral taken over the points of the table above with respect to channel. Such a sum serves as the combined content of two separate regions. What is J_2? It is 63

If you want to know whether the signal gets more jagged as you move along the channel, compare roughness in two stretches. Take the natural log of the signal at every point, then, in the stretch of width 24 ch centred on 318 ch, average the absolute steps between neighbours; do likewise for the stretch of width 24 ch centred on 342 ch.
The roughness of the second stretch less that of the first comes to 0.00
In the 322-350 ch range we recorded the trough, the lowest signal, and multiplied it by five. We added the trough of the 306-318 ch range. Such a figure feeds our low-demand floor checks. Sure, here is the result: 9.1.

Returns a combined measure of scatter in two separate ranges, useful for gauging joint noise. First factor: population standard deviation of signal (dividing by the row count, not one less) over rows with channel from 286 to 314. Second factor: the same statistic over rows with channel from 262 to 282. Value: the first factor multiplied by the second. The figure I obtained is 0.0010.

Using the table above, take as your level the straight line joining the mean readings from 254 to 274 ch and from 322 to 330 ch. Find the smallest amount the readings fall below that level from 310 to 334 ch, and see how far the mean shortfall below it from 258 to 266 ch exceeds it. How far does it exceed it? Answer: 0.12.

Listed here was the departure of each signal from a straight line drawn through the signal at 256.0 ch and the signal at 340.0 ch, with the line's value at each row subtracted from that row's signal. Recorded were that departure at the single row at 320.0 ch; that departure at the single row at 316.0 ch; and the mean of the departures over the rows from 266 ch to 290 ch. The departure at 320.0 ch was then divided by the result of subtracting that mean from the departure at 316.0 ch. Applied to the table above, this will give -3.6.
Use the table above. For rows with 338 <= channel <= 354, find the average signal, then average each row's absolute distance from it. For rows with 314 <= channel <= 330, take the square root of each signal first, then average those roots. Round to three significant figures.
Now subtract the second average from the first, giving -1.24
